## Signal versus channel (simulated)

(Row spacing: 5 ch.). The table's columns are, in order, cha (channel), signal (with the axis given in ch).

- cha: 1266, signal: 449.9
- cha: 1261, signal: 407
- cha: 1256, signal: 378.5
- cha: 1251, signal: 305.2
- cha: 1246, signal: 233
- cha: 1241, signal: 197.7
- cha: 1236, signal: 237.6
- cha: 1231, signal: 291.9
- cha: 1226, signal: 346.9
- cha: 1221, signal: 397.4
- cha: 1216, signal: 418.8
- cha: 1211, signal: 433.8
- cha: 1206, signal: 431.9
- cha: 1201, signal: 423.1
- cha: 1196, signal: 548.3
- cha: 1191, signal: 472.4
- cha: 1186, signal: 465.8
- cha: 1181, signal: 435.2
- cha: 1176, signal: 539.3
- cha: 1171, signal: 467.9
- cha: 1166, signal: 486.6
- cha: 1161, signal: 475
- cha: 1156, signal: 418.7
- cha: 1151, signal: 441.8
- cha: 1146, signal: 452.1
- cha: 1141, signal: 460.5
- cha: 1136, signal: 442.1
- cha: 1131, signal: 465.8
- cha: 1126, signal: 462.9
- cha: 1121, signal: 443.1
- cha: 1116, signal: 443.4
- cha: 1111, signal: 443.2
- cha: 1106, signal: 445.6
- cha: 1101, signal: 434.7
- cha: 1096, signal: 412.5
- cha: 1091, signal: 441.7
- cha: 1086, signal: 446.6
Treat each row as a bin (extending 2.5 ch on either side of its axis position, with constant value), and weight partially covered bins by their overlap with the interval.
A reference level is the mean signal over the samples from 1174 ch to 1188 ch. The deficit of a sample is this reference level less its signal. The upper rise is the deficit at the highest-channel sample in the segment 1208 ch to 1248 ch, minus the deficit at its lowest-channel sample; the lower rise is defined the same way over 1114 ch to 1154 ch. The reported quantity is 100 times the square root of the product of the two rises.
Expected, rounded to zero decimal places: 1792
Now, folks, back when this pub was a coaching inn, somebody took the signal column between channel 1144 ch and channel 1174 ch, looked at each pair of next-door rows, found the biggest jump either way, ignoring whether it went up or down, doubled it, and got 113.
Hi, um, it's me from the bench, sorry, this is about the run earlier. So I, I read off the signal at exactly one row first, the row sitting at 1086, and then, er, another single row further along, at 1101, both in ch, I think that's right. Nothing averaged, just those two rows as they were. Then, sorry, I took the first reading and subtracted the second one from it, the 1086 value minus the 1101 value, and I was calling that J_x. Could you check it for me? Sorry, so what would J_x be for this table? 12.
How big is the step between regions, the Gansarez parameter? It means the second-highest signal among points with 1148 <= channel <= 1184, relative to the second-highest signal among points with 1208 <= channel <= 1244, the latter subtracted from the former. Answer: 68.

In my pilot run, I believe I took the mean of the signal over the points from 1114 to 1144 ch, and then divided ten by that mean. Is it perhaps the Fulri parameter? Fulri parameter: 0.0221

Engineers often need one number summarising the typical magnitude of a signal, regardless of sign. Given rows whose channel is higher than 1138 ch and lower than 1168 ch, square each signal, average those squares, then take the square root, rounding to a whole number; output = 456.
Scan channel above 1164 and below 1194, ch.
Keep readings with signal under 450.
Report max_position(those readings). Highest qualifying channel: 1181 ch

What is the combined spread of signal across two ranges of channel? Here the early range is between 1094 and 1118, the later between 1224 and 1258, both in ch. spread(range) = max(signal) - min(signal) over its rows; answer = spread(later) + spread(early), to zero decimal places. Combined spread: 214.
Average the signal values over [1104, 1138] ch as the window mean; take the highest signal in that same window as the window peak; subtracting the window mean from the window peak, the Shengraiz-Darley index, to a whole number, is 16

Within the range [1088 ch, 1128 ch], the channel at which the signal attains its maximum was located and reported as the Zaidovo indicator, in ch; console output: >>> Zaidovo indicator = 1126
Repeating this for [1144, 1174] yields 1166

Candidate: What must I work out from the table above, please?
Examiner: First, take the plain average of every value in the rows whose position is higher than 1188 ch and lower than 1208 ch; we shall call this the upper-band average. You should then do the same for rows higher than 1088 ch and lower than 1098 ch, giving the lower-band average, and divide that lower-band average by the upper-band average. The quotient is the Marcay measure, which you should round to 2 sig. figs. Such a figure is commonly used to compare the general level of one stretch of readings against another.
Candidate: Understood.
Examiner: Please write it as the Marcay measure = 0.91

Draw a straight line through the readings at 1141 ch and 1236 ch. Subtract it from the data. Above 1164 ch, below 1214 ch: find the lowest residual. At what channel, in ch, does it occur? 1181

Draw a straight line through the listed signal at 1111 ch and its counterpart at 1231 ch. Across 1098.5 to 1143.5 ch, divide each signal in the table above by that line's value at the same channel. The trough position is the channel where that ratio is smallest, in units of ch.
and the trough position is 1101 ch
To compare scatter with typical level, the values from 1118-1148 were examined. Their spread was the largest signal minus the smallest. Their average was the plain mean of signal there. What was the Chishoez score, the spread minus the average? -431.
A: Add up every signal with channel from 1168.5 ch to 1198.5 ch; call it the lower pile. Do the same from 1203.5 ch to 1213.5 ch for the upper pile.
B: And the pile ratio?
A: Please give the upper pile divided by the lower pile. 0.30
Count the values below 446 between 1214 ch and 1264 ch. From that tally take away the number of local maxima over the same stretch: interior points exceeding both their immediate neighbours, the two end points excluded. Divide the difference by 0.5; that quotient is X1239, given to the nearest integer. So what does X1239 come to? 20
